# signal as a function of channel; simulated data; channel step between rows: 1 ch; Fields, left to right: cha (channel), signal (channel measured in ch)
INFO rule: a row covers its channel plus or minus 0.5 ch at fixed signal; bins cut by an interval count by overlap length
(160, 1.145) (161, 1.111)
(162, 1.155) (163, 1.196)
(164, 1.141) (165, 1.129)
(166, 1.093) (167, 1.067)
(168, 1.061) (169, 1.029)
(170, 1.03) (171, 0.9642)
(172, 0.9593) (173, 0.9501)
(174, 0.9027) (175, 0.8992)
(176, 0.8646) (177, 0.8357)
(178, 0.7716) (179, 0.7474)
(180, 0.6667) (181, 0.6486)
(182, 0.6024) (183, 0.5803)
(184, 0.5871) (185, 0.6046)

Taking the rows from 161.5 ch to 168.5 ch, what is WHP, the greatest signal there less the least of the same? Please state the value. 0.135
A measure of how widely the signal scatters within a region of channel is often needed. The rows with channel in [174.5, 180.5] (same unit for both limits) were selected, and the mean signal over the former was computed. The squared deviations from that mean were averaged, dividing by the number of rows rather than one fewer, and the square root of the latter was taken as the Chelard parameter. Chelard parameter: 0.078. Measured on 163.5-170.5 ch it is 0.041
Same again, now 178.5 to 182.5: 0.052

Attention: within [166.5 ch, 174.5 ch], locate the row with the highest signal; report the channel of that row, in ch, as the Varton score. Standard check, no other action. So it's 167 ch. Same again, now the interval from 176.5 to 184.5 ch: 177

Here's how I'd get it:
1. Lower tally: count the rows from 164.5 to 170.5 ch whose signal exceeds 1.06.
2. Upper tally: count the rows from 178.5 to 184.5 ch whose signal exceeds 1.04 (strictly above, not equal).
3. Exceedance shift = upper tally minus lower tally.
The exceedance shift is -4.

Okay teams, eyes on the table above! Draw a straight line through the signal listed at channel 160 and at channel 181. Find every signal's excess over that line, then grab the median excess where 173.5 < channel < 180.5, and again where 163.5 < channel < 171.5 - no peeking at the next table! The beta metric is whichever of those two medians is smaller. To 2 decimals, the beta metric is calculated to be 0.09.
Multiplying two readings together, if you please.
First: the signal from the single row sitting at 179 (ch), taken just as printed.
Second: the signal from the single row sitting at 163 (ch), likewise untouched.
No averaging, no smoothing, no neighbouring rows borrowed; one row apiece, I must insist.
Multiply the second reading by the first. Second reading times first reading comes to 0.9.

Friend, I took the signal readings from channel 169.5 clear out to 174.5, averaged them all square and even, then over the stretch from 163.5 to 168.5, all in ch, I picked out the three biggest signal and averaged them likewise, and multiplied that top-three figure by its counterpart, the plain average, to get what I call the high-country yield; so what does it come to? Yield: 1.08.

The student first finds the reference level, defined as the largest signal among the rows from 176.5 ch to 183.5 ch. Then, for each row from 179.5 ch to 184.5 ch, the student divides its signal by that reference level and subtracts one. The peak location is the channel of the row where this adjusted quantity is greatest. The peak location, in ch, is 180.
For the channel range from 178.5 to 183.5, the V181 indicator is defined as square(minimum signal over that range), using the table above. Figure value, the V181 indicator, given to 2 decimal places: 0.34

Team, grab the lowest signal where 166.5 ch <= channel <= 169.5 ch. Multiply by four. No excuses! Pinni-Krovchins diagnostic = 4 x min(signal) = 4.1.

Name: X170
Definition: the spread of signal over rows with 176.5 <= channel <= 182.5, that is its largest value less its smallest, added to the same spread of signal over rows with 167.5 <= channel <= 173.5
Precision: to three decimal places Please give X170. 0.344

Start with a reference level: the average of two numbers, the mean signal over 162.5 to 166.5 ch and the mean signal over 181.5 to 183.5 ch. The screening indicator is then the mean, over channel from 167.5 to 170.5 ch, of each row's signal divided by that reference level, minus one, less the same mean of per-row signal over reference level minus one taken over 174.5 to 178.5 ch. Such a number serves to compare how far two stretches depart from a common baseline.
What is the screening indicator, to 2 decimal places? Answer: 0.23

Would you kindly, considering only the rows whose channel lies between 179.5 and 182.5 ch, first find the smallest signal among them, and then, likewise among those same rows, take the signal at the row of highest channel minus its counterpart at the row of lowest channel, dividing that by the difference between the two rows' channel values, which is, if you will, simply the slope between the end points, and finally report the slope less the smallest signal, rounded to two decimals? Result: -0.63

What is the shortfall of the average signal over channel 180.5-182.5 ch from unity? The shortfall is 0.37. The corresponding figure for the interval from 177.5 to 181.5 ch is 0.29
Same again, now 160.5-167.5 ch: -0.13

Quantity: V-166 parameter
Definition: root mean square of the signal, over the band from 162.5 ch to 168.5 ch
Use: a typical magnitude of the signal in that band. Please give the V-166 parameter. 1.12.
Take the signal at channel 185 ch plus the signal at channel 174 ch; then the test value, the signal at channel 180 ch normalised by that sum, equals 0.44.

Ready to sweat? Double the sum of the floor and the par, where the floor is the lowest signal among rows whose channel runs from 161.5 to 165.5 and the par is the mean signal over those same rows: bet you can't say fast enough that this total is 4.6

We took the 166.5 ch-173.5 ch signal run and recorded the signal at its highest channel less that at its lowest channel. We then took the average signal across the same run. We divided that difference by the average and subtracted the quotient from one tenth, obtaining 0.22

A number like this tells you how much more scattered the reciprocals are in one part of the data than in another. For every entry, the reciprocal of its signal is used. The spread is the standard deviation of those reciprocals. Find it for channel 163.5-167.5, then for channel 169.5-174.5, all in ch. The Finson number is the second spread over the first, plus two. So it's 3.8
